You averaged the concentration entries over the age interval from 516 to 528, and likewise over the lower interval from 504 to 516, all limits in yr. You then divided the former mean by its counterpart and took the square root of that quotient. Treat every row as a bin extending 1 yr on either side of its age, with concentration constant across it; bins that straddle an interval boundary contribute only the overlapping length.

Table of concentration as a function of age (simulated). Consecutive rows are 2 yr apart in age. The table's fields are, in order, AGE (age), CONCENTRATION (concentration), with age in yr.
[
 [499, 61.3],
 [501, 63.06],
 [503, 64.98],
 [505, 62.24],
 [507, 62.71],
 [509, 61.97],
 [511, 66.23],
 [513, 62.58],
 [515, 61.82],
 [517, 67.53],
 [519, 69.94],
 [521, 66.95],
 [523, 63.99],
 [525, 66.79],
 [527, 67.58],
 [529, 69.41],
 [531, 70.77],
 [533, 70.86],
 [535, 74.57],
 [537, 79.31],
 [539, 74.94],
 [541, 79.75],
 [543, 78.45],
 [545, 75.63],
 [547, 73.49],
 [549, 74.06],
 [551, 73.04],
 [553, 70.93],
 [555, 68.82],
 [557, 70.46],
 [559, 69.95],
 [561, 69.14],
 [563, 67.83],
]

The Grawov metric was 1.03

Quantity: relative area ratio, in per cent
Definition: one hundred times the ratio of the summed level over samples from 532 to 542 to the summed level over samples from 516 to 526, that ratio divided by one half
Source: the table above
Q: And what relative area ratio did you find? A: 226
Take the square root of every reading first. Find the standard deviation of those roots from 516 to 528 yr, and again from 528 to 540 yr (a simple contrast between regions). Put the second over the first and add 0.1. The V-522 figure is 1.9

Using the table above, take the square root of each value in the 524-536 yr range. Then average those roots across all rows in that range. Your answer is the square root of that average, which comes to 2.89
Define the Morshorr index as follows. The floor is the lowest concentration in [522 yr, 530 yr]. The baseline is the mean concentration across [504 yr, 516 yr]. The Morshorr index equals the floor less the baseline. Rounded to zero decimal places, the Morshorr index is 1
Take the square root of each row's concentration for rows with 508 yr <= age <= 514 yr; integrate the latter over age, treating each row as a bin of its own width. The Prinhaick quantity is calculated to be 47.8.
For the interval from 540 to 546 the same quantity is 53.0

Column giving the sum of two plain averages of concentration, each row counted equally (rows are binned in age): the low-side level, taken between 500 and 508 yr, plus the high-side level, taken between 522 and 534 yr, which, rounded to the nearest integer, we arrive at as 131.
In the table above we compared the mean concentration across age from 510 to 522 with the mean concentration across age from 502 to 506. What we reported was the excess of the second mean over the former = -2.2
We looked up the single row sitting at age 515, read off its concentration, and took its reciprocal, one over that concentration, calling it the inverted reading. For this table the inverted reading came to 0.016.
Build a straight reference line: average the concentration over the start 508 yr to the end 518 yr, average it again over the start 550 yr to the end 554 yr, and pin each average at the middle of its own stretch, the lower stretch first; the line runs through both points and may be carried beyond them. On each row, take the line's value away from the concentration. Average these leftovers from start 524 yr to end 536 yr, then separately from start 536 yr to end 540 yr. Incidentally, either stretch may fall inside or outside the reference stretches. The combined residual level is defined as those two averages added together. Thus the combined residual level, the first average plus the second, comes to 10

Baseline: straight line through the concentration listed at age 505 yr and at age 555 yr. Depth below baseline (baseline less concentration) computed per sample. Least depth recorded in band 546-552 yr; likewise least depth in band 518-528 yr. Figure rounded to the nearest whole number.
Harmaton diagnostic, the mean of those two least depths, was -6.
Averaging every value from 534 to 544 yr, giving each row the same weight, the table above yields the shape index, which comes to 77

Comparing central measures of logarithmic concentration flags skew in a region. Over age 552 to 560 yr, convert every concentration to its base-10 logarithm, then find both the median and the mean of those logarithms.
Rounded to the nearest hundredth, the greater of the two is 1.85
